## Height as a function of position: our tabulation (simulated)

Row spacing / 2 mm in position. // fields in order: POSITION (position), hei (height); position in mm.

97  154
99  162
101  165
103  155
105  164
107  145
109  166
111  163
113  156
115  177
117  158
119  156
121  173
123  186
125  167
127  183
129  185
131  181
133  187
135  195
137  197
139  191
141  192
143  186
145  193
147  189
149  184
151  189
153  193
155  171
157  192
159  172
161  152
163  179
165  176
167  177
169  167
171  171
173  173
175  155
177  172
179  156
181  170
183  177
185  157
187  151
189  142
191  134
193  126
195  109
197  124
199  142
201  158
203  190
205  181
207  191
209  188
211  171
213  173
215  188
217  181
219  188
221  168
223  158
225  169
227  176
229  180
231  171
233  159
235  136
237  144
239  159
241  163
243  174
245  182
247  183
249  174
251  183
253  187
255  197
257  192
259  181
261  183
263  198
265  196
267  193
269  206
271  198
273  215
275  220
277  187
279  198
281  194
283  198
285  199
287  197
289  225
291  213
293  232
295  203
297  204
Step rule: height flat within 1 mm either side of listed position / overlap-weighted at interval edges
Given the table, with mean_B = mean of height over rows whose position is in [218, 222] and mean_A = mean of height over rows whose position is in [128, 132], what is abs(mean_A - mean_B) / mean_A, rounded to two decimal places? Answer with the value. 0.03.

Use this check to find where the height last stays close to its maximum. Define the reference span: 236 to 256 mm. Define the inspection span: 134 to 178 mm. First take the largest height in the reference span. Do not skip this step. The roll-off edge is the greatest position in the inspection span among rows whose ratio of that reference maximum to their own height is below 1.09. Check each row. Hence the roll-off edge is 157 mm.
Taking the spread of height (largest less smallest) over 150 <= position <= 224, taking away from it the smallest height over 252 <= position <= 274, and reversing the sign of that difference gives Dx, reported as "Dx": 97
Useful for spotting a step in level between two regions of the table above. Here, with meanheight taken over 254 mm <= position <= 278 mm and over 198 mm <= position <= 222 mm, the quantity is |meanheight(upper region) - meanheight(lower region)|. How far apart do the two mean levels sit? 21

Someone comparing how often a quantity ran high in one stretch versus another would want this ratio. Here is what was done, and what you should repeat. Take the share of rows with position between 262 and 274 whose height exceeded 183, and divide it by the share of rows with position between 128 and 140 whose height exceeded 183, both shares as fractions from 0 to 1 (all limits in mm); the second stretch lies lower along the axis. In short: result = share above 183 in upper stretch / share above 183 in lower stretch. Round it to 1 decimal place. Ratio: 1.2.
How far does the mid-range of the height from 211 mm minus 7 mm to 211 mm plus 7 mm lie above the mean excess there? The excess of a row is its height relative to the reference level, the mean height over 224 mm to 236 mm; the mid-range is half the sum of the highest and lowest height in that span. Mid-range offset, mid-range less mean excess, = 164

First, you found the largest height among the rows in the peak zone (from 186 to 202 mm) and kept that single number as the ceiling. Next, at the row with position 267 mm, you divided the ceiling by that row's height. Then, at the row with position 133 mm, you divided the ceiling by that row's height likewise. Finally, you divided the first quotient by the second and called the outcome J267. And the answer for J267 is 0.97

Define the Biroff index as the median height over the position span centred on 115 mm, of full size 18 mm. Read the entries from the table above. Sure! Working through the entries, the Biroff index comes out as 163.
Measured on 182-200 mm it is 142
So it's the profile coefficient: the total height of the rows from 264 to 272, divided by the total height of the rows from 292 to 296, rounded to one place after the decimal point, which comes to 1.8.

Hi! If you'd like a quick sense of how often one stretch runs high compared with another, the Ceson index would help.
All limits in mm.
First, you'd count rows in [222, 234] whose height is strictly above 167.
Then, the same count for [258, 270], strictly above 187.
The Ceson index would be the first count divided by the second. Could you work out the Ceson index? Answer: 1.0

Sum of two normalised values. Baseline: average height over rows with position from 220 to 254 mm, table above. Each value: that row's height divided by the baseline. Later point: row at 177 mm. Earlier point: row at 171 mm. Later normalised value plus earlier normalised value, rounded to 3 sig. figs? 2.03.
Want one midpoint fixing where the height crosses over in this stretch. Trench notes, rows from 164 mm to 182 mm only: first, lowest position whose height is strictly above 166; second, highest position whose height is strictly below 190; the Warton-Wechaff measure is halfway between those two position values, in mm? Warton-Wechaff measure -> 173 mm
